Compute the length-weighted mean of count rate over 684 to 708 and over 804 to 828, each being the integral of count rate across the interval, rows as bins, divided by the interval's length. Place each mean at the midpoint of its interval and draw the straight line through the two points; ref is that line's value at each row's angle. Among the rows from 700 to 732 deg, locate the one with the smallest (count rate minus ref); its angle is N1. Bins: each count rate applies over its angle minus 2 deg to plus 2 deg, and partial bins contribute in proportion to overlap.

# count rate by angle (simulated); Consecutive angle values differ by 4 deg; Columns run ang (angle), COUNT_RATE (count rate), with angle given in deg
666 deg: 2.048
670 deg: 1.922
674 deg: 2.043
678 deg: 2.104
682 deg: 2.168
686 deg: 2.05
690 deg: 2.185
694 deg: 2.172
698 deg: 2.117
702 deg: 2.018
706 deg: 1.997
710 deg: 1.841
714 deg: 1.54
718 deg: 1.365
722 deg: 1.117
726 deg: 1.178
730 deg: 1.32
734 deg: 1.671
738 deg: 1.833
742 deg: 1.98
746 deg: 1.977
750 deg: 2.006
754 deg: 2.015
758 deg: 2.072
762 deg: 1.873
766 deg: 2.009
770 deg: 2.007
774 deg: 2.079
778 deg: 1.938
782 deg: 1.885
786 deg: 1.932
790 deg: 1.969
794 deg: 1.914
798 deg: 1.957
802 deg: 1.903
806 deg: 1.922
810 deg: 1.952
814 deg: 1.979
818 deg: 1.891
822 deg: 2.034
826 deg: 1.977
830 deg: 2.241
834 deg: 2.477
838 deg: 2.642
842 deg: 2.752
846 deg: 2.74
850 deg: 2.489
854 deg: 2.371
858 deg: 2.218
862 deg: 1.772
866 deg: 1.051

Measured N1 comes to 722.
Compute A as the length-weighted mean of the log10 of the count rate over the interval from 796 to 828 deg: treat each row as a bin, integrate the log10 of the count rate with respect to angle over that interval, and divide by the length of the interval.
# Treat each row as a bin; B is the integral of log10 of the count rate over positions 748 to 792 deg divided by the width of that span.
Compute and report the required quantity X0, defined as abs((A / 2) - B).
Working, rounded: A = 0.29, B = 0.30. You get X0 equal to 0.15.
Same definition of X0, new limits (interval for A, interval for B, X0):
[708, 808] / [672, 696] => 0.20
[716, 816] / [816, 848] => 0.24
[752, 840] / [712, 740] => 0.00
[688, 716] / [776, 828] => 0.14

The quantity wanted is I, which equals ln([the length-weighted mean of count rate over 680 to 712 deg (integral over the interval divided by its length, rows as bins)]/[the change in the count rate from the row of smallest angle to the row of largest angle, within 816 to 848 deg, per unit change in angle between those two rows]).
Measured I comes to 4.22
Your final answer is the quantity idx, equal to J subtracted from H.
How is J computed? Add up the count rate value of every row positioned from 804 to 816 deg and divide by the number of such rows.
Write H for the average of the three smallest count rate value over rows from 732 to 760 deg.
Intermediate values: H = 1.83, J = 1.95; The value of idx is -0.12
